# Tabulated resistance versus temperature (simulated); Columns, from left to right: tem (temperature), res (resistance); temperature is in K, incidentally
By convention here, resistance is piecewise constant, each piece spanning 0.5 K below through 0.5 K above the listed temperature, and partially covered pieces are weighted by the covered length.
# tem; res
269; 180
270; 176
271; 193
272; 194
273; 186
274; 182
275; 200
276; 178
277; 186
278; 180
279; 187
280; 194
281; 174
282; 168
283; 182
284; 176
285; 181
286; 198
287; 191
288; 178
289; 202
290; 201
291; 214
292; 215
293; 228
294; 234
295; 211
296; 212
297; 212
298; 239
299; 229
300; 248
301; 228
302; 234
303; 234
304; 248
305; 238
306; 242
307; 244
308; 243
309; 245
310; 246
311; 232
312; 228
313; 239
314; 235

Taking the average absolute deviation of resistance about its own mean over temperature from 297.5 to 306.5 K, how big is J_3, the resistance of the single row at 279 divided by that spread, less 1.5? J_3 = 31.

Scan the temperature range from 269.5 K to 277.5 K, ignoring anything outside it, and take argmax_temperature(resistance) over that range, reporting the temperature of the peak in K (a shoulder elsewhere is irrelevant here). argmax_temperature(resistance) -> 275 K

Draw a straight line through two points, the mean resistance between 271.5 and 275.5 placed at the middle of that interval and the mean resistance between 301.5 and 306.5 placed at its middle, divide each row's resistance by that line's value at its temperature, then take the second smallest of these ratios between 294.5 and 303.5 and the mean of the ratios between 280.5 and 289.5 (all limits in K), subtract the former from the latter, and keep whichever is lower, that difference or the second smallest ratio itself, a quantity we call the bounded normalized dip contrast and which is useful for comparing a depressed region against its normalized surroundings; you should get -0.06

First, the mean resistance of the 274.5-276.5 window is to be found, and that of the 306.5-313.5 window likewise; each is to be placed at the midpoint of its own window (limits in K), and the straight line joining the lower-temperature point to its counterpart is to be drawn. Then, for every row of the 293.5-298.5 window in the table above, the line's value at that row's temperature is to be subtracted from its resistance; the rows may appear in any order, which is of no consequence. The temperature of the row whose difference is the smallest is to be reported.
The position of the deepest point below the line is 297 K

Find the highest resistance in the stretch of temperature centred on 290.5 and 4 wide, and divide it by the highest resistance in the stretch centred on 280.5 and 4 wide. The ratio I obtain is 1.11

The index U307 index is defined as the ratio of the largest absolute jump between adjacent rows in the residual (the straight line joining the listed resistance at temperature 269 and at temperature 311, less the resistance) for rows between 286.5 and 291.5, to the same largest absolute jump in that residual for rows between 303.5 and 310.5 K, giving 2.0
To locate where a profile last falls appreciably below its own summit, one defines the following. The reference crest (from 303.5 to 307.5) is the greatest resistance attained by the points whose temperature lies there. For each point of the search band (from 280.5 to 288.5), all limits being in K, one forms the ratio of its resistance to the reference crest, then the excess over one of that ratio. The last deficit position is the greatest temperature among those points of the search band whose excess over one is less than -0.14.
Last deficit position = 288 K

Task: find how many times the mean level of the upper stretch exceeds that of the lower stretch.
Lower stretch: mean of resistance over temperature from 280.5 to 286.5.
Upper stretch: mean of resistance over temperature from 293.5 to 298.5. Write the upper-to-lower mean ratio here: 1.23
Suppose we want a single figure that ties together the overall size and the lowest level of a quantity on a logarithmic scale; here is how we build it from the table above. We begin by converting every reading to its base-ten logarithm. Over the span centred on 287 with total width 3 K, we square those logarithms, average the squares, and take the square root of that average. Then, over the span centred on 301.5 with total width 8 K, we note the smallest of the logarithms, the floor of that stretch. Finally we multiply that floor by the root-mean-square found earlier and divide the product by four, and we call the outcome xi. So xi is 1.34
